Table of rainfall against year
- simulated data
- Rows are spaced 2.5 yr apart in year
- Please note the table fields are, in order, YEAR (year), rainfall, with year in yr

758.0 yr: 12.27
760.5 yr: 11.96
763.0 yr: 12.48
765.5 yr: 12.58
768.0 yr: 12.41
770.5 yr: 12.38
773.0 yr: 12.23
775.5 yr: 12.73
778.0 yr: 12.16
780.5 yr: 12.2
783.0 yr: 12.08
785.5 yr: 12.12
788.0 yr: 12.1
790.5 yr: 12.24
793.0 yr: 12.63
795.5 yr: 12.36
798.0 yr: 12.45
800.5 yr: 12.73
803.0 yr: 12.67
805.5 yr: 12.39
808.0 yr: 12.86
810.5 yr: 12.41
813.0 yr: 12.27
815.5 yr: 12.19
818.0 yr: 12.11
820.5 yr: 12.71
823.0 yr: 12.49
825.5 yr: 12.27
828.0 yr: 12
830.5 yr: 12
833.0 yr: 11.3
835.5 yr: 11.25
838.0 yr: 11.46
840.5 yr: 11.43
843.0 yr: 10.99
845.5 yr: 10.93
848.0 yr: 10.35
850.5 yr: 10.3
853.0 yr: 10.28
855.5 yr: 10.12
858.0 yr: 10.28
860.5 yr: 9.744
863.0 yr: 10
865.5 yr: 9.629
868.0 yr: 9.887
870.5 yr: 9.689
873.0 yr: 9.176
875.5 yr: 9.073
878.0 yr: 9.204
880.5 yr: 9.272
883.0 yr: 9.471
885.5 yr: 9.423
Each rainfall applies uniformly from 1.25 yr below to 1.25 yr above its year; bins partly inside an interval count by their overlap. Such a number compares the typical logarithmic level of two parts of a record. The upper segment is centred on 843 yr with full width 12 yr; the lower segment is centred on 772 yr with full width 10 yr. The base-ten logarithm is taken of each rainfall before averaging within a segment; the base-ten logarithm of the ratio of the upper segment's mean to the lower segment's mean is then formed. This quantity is -0.021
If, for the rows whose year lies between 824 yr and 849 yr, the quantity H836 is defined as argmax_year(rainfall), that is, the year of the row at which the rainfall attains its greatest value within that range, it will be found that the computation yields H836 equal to 825.5 yr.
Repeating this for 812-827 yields 820.5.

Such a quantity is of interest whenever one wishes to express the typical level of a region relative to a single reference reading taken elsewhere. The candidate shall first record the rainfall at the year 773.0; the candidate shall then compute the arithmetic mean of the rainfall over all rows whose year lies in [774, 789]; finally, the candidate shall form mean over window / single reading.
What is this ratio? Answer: 1.00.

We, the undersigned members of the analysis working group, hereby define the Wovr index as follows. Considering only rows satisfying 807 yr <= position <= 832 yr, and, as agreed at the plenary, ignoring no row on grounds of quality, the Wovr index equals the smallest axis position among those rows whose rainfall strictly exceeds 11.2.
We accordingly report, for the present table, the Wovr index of 808.0 yr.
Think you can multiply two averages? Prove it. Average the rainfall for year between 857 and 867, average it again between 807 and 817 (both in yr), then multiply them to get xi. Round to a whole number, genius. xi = 123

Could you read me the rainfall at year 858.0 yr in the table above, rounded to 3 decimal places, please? 10.280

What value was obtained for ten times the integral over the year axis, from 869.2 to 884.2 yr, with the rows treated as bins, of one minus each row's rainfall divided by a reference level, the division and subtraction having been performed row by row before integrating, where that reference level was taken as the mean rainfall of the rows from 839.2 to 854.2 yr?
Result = 20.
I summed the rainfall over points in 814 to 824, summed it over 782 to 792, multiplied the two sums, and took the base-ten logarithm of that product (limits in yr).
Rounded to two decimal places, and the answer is 3.38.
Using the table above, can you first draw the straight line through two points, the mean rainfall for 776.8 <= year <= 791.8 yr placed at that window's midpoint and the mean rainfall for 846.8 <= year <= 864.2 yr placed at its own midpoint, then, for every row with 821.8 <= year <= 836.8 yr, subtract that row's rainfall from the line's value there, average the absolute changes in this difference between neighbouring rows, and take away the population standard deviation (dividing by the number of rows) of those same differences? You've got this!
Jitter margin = -0.136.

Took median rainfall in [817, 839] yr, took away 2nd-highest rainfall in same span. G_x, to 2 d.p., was -0.49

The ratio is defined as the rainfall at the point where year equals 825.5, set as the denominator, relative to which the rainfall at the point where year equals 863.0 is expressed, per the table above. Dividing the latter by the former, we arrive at 0.81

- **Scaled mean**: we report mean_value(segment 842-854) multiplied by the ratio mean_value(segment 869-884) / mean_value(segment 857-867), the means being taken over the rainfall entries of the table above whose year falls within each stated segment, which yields 9.9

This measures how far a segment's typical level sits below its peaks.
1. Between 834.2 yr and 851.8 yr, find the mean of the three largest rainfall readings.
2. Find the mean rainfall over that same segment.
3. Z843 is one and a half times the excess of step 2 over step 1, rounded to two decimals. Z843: -0.63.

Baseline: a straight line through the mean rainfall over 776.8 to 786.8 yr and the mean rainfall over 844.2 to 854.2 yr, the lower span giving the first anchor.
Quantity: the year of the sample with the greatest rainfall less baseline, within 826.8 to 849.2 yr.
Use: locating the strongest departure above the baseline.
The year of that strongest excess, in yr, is 830.5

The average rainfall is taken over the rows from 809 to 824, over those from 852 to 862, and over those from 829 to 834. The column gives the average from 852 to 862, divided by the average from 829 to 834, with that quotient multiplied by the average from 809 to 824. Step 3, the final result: 10.7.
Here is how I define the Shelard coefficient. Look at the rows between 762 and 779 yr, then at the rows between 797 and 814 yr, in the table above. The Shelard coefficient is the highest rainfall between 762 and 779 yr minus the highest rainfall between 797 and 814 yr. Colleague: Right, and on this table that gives -0.1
